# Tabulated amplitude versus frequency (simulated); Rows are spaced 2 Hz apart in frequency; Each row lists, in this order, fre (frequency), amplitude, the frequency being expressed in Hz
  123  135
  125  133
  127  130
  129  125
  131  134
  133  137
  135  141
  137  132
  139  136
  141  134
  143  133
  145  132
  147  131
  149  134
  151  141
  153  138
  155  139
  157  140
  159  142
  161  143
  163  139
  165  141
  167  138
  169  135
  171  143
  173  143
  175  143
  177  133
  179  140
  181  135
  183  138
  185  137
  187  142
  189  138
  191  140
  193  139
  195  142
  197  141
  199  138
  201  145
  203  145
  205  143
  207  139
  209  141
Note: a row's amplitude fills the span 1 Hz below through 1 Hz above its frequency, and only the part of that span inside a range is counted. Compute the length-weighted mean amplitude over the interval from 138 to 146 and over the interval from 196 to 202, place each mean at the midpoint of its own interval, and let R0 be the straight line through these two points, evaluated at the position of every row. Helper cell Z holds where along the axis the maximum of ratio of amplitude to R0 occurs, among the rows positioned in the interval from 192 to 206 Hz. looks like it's 201 Hz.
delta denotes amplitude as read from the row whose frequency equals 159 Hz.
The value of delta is 142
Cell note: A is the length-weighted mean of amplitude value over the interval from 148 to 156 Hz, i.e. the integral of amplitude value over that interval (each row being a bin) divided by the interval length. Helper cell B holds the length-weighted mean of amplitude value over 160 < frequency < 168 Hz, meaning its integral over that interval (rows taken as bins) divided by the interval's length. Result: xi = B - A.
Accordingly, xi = 2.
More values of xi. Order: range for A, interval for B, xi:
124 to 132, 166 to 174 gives 9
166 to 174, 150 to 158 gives 0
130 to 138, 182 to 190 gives 3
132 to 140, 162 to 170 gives 2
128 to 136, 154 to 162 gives 7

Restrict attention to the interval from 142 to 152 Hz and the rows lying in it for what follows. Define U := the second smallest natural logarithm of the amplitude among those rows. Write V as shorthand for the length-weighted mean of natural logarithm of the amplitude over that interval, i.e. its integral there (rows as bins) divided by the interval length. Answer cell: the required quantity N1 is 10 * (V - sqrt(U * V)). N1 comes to 0.081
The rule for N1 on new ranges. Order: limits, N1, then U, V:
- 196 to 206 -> 0.049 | 4.95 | 4.96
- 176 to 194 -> 0.109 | 4.91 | 4.93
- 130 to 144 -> 0.084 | 4.89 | 4.91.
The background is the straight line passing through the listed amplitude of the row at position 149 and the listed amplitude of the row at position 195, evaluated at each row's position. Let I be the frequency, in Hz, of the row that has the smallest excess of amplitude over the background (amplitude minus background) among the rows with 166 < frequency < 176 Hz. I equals 169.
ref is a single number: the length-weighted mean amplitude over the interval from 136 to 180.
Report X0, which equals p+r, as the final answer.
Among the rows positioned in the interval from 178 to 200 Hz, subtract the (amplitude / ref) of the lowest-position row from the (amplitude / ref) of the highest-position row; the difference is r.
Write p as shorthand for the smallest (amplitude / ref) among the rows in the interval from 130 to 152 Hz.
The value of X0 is 0.94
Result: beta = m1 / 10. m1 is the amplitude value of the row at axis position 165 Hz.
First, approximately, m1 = 141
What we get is 14.1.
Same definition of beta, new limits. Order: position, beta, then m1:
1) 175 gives 14.3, 143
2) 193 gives 13.9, 139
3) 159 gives 14.2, 142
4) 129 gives 12.5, 125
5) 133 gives 13.7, 137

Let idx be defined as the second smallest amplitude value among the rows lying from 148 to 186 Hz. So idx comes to 134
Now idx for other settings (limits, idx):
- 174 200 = 135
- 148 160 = 138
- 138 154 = 132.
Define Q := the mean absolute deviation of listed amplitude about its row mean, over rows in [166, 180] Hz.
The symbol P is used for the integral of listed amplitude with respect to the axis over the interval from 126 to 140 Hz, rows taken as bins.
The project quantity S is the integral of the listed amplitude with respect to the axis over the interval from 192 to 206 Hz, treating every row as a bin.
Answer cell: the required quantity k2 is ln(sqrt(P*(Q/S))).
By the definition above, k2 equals 0.58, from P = 1870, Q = 3.4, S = 1986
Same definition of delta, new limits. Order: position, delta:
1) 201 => 145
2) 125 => 133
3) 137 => 132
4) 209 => 141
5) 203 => 145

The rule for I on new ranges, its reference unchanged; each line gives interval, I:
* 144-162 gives 147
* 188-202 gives 199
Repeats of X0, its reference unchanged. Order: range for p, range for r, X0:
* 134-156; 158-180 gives 0.94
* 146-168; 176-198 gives 1.01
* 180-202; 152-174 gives 1.02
